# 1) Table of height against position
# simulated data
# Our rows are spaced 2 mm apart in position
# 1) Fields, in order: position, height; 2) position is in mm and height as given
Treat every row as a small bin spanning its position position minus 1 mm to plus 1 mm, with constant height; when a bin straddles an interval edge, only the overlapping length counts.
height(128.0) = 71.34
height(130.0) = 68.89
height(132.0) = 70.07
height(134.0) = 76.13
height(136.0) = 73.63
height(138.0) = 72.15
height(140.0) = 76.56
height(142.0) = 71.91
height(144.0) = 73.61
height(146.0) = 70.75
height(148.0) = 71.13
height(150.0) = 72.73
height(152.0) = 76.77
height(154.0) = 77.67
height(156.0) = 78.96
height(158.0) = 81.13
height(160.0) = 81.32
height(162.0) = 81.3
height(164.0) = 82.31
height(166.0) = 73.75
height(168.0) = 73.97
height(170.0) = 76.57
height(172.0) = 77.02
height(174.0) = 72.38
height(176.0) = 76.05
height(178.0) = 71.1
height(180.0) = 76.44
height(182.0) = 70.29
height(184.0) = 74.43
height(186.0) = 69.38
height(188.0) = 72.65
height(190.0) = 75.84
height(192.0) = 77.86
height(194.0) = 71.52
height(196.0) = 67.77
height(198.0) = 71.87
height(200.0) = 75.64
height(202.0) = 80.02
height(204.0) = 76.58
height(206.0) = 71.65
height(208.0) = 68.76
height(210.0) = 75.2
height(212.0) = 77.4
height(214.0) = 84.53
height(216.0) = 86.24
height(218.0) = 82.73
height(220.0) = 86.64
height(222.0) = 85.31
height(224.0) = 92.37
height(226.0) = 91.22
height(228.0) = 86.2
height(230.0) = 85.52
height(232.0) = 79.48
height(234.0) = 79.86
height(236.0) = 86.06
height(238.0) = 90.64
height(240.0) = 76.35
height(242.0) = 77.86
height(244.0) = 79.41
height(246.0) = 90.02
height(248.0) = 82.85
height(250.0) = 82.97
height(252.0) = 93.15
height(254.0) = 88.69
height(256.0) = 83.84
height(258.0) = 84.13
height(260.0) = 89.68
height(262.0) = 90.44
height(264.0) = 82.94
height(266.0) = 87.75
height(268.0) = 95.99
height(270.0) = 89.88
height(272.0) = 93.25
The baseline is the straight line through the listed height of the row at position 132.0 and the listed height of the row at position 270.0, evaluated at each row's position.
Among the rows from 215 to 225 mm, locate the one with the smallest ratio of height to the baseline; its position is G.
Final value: 218.0 mm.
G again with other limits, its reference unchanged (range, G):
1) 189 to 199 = 196.0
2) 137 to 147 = 146.0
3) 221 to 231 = 230.0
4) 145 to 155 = 146.0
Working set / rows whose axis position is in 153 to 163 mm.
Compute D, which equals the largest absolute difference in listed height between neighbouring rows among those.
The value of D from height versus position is 2.2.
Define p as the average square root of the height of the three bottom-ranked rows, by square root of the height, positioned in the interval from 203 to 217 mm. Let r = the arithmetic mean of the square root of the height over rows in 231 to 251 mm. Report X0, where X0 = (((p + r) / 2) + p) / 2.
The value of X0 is 8.63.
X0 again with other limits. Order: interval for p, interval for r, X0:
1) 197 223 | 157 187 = 8.48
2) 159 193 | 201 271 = 8.58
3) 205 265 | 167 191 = 8.51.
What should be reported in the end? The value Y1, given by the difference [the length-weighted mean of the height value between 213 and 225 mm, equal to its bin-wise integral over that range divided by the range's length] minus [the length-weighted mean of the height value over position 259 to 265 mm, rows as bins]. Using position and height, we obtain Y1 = -1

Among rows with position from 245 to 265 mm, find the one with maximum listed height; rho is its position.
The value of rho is 252.0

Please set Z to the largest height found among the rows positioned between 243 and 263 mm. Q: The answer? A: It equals 93.15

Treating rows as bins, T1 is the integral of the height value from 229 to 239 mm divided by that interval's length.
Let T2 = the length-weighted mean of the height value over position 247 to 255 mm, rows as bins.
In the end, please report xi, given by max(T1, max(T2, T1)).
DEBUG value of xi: 87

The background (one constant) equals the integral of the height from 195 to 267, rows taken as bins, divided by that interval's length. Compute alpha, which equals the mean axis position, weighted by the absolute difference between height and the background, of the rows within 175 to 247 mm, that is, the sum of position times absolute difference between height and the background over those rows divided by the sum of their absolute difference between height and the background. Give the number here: 205.5 mm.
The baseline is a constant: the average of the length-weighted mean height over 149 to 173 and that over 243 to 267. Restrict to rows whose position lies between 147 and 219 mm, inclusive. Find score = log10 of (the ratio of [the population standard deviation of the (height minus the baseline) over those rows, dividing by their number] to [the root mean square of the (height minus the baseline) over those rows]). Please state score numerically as -0.2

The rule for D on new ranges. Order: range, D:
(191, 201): 6.3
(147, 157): 4.0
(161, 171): 8.6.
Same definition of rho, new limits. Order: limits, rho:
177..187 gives 180.0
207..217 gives 216.0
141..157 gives 156.0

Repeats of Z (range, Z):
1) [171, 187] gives 77.02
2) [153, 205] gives 82.31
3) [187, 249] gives 92.37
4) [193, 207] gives 80.02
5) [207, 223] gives 86.64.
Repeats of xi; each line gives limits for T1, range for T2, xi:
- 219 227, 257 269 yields 89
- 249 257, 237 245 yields 87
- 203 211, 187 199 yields 73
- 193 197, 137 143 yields 74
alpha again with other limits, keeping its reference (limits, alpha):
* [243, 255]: 249.9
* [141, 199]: 172.2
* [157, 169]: 165.7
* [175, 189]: 182.5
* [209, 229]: 219.7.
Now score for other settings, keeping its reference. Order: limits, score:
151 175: -0.2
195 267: 0.0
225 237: -0.1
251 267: -0.3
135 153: -0.6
